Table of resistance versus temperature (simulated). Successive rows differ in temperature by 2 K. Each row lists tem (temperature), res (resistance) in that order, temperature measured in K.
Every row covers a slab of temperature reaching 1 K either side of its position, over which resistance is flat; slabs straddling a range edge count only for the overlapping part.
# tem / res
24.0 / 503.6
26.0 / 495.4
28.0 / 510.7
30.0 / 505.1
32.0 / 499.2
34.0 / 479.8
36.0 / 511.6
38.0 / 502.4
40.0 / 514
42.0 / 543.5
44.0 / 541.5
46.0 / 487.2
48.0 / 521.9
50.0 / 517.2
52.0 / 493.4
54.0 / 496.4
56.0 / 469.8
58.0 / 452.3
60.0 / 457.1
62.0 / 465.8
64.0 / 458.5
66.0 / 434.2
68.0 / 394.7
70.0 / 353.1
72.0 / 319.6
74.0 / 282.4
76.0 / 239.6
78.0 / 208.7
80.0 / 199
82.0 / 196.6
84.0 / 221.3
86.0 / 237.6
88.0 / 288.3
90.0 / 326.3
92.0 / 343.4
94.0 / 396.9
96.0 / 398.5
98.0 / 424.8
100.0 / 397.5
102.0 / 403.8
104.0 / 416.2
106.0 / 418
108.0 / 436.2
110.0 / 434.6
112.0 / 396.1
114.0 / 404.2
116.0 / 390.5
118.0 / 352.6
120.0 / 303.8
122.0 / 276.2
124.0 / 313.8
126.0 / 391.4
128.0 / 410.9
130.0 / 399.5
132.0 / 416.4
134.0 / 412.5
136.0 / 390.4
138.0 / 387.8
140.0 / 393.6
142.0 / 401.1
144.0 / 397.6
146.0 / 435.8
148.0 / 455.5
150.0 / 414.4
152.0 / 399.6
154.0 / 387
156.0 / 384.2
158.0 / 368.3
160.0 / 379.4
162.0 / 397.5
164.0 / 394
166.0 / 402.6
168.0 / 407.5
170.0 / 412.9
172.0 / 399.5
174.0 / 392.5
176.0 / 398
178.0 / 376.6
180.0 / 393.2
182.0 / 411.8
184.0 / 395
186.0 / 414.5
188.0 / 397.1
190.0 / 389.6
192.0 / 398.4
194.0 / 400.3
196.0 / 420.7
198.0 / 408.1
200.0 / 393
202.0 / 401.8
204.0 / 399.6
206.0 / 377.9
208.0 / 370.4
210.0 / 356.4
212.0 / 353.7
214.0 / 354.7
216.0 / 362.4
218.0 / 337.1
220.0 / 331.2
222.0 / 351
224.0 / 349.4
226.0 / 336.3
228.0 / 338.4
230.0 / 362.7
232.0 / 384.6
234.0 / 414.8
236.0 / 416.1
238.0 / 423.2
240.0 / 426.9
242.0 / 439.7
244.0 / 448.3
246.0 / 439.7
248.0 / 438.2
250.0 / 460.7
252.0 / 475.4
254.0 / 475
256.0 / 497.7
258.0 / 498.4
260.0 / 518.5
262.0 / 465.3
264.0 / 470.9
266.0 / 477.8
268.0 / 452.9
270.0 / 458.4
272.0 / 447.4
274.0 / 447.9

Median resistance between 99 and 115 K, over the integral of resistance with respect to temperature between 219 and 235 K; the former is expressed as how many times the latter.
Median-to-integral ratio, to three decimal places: 0.072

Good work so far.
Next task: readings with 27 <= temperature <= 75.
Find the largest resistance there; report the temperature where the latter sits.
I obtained 42.0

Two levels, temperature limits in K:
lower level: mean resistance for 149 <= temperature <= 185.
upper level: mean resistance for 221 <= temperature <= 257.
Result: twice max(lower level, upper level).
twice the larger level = 831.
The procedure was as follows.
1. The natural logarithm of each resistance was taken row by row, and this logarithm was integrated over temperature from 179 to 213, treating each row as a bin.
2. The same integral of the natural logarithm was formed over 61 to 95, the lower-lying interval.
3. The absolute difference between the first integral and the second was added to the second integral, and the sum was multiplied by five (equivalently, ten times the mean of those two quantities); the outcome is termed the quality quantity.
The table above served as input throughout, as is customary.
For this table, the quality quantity 1015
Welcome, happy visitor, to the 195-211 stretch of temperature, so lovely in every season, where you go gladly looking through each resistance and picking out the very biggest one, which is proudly 420.7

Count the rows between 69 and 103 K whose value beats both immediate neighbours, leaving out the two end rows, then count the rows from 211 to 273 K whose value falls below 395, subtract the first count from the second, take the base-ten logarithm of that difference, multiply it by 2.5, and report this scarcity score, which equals 2.5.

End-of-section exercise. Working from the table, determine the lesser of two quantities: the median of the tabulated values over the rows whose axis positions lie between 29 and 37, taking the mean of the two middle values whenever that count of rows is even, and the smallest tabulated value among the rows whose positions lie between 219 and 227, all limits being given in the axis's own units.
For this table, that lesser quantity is 331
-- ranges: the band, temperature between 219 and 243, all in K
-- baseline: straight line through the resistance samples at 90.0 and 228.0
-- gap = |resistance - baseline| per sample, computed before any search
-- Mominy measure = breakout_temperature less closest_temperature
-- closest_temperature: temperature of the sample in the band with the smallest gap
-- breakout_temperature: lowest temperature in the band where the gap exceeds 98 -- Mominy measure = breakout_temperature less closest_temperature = 14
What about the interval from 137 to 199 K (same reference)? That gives -12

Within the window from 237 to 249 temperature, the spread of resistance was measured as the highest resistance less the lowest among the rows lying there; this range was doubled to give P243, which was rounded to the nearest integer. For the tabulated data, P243 50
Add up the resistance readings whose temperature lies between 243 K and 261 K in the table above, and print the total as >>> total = 4252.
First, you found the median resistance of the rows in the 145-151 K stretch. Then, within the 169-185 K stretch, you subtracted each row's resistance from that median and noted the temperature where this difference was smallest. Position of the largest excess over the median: 170.0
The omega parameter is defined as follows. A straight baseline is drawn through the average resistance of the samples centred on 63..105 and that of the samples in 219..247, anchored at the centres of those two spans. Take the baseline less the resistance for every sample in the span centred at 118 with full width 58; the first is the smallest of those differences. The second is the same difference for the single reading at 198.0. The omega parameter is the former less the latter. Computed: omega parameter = -64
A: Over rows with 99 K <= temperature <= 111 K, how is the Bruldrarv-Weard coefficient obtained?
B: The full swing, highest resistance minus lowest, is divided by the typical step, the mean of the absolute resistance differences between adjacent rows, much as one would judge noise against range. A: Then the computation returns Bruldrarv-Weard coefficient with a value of 4.8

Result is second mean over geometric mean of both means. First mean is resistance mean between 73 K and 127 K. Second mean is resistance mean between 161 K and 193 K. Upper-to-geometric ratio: 1.09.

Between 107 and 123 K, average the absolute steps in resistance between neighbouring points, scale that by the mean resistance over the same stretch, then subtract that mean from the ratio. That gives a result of -374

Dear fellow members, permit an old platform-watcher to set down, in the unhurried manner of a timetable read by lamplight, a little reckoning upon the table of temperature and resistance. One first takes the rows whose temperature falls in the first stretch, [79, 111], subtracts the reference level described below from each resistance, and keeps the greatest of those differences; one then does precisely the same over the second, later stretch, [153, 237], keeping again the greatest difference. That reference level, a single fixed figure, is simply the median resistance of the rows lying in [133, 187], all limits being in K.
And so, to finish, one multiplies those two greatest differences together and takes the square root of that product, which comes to 30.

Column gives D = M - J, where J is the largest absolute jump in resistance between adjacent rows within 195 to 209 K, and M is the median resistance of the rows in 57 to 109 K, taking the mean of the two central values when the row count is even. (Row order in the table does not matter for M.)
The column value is 374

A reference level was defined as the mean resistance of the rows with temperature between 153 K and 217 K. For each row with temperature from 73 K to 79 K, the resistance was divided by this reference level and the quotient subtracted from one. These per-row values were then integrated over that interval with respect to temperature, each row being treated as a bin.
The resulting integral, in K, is 2.3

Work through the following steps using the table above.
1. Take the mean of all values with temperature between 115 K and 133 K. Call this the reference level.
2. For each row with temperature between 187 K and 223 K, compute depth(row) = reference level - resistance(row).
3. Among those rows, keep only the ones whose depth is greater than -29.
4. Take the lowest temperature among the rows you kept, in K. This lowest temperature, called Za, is 190.0 K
